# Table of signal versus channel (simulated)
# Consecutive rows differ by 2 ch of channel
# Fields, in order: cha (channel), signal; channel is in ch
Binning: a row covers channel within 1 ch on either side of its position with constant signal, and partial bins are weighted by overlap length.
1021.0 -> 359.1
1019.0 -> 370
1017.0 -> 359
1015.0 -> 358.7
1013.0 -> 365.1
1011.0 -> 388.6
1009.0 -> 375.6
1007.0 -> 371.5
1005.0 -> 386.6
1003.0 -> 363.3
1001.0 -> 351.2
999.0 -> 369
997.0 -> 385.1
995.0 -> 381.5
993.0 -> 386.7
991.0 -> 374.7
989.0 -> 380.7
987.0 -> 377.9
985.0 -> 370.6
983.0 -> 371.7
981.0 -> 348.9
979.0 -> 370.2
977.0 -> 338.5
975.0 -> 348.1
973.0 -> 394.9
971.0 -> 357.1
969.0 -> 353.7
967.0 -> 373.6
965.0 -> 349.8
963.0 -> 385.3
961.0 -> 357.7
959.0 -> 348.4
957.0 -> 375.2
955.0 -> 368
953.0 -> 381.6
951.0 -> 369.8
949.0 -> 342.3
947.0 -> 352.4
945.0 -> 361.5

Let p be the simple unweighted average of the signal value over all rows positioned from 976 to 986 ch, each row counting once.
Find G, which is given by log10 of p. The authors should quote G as 2.56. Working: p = 360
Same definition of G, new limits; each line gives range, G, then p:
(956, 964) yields 2.56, 367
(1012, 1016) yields 2.56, 362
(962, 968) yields 2.57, 370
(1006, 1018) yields 2.57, 370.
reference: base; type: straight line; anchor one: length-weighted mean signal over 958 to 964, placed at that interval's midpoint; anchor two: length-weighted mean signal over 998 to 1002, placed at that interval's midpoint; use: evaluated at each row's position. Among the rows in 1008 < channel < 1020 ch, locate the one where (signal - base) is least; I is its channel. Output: 1015.0 ch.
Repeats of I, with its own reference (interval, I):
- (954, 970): 959.0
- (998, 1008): 1001.0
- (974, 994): 977.0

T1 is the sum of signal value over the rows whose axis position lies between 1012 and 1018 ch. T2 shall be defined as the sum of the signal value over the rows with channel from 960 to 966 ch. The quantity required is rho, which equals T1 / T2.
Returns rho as 0.99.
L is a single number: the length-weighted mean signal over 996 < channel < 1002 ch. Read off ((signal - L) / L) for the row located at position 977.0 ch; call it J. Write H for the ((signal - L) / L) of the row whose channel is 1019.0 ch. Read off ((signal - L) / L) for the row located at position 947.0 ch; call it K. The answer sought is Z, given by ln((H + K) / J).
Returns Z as -0.7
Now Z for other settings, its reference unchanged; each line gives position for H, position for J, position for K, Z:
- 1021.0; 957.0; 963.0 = 0.1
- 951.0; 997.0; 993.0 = 0.2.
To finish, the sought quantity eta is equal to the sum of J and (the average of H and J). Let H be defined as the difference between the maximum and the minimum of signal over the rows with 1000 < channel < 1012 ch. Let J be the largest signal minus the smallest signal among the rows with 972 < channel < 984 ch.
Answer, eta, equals 103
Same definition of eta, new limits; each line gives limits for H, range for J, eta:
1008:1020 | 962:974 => 83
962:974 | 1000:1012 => 79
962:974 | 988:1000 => 49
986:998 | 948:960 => 65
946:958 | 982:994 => 44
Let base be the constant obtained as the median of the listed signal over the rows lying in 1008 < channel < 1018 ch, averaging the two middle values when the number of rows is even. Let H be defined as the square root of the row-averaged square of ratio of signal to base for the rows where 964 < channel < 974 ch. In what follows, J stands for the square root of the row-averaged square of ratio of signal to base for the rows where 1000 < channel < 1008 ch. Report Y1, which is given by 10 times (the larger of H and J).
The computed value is 10.1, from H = 1.00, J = 1.01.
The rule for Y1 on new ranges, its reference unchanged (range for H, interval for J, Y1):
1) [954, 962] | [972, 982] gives 9.9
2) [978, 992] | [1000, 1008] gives 10.2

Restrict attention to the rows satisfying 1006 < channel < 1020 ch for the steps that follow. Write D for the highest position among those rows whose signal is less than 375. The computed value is 1019.0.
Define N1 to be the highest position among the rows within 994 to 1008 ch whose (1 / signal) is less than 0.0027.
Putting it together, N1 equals 1007.0 ch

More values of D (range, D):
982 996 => 991.0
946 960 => 959.0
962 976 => 975.0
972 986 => 985.0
